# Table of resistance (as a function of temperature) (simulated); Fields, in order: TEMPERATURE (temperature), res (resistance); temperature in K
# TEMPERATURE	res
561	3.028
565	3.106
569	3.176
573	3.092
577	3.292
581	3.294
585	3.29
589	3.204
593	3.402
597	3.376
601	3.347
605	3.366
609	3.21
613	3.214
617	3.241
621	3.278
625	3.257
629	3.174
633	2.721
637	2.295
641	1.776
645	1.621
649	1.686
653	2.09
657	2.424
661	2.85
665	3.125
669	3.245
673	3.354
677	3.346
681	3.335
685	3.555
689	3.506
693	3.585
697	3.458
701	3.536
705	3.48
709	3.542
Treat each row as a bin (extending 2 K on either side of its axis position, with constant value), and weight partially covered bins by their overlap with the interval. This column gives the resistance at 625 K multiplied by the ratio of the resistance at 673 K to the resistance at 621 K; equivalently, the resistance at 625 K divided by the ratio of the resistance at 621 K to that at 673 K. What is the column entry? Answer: 3.3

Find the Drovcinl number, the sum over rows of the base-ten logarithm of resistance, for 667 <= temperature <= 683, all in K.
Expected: 2.08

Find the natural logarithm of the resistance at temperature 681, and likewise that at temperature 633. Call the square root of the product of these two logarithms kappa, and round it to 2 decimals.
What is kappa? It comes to 1.10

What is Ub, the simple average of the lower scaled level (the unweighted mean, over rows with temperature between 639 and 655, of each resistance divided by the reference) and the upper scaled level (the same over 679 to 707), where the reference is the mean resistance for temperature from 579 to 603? 0.80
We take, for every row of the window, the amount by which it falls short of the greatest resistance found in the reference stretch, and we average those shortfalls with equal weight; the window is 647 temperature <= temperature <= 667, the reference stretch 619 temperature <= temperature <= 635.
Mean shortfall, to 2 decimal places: 0.84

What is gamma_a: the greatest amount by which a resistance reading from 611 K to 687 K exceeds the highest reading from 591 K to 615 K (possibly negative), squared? 0.023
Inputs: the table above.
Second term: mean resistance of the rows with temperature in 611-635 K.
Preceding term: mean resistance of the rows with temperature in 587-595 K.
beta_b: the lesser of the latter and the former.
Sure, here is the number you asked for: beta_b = 3.15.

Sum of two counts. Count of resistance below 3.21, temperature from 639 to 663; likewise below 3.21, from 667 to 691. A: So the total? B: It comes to 6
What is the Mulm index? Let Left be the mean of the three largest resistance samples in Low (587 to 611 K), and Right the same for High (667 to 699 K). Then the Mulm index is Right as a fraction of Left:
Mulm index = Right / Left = 1.05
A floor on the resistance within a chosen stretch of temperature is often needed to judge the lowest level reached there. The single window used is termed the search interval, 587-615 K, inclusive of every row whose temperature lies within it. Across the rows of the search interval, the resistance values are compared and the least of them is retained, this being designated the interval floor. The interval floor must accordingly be 3.204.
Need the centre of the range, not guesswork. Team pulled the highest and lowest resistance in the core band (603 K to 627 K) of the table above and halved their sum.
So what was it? 3.3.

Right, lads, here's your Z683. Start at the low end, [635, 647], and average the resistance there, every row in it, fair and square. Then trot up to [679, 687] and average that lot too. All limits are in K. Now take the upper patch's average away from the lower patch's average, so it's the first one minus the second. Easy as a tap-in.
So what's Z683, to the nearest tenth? -1.5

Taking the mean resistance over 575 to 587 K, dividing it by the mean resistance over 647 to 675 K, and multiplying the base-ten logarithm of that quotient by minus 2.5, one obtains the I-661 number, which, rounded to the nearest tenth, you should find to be -0.2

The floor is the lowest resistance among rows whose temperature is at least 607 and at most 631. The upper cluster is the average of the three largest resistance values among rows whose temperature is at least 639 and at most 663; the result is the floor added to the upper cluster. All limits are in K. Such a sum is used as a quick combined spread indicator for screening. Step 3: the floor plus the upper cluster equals 5.6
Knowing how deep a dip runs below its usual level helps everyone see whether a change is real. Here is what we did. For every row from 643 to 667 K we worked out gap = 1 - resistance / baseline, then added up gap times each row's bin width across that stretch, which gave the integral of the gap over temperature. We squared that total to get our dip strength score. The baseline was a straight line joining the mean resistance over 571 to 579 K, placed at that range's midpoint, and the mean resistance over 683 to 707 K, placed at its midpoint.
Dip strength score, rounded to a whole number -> 61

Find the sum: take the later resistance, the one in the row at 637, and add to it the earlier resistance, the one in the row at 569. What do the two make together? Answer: 5.5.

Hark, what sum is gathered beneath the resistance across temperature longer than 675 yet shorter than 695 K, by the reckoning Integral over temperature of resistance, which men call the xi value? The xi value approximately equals 69.3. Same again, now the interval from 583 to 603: 66.5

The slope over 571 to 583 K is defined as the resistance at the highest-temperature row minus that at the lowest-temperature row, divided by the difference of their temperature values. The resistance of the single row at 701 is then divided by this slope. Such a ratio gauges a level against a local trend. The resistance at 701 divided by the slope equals 140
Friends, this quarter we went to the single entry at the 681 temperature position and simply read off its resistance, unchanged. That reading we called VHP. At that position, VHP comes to 3.335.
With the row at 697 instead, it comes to 3.458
